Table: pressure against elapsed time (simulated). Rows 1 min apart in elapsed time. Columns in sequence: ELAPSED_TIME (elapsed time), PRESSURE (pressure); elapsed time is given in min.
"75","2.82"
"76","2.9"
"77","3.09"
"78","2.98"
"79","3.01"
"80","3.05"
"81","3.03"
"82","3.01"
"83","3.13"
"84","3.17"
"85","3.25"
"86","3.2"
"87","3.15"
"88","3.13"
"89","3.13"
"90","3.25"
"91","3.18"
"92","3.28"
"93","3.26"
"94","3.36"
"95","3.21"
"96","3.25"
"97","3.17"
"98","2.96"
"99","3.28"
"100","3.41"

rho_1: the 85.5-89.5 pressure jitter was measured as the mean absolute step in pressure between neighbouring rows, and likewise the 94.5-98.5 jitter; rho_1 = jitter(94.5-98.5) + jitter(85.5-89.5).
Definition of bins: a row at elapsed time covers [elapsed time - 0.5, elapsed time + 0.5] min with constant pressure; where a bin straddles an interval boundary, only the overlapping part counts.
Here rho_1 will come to 0.133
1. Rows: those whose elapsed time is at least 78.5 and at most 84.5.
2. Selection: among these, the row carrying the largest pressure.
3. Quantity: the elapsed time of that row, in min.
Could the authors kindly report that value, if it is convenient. 84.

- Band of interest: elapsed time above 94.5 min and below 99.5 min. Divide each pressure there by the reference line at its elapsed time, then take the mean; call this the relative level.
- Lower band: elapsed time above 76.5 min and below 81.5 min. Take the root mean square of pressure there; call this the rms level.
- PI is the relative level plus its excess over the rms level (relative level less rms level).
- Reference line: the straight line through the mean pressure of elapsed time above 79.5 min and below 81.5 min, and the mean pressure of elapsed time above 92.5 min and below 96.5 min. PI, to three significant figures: -1.11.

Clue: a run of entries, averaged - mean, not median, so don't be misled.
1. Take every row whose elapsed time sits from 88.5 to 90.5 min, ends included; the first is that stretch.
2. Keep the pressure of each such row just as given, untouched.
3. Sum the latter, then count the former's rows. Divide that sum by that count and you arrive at 3.19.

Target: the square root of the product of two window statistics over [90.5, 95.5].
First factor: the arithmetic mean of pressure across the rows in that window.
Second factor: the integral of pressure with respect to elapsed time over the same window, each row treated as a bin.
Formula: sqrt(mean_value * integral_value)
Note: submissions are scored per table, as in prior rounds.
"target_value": 7.29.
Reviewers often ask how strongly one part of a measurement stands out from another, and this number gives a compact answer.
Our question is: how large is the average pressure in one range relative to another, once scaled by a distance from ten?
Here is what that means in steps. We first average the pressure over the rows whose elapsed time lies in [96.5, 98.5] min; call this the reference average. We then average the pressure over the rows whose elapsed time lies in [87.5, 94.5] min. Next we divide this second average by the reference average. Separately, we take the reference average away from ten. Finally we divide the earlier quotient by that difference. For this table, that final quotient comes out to 0.1518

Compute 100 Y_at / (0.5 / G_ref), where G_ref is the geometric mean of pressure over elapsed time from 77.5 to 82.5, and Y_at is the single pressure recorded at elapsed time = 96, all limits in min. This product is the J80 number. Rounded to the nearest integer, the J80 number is 1960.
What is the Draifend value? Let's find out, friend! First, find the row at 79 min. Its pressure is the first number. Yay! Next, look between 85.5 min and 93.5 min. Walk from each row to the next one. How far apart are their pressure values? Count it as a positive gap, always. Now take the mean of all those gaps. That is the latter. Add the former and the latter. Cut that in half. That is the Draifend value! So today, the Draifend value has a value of 1.53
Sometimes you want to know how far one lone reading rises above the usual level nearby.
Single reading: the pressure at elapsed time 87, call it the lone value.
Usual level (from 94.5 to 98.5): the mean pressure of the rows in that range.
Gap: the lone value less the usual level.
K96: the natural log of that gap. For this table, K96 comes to -6.0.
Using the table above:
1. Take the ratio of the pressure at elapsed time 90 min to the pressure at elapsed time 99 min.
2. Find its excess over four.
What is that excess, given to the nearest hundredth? -3.01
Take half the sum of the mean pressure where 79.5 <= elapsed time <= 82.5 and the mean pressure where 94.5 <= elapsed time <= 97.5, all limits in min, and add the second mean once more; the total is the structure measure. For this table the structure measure 6.33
